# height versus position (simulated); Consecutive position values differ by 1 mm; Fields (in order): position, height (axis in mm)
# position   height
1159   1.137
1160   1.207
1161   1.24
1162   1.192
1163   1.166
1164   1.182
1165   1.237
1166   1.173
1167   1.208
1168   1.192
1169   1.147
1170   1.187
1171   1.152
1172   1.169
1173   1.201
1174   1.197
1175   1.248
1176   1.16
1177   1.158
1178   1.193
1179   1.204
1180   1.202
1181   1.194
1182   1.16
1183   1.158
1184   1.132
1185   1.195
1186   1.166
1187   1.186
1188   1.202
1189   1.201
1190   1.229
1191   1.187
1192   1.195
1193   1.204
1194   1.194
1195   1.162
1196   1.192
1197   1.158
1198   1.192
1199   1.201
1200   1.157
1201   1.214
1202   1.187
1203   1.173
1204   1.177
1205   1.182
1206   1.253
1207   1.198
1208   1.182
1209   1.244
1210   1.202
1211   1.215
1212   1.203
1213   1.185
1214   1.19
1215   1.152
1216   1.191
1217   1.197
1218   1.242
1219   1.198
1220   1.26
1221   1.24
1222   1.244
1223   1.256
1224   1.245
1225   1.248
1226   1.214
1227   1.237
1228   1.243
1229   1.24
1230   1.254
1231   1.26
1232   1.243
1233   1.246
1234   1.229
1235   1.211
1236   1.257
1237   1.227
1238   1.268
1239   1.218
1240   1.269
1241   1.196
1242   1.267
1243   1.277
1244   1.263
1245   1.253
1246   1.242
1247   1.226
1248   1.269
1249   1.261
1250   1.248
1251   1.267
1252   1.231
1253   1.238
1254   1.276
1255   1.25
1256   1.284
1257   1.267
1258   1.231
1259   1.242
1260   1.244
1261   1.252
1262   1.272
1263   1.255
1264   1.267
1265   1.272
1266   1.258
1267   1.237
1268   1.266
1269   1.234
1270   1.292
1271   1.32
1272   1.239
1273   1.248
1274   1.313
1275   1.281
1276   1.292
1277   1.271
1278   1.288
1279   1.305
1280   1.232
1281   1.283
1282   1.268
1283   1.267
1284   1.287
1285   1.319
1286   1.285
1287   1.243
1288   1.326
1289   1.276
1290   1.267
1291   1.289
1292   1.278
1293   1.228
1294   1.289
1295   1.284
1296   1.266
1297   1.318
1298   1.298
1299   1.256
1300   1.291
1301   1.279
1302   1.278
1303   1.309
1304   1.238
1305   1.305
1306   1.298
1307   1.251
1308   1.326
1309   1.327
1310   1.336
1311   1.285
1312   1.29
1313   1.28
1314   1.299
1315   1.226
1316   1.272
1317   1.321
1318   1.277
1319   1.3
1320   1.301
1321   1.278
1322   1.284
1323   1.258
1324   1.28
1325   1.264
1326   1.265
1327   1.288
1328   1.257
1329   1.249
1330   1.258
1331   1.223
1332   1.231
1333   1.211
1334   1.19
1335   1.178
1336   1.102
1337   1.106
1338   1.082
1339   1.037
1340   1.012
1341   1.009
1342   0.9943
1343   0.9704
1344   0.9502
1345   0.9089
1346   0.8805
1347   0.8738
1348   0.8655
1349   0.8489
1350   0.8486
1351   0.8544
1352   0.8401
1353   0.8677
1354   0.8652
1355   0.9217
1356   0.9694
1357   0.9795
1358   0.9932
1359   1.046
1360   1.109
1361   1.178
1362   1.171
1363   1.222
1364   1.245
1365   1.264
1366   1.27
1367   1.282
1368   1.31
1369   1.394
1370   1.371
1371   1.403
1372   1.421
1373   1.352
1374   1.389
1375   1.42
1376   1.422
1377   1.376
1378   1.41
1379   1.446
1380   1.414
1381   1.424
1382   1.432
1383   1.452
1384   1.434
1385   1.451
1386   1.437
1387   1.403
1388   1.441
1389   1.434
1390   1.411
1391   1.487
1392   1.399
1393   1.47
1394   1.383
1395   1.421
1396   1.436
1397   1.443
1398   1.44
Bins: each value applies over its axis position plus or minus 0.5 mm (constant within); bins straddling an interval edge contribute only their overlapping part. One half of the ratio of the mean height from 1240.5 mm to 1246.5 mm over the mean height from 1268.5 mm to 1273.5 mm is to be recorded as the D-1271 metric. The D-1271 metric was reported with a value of 0.493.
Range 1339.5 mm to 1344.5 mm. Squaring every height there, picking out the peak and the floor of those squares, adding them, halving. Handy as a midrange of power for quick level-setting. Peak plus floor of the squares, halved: 0.96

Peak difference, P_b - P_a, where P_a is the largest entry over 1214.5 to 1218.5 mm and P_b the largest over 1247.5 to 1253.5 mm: 0.027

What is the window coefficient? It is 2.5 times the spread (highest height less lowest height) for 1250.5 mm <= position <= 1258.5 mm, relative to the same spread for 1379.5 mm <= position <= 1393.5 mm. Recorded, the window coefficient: 1.5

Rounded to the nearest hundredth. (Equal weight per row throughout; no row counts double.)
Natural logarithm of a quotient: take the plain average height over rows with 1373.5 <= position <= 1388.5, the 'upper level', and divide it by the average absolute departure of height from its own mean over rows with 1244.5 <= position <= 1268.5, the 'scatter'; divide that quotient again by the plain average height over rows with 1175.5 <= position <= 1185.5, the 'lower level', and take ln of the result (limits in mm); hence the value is 4.51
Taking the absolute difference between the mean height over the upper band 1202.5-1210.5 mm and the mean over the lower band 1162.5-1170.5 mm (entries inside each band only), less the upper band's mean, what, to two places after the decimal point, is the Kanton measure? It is -1.19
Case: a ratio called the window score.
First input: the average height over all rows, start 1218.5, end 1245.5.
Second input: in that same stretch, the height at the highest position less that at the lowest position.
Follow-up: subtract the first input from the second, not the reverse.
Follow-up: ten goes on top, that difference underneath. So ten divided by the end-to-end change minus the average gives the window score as -8.4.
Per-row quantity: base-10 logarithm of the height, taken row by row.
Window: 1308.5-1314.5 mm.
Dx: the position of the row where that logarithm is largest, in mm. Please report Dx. 1310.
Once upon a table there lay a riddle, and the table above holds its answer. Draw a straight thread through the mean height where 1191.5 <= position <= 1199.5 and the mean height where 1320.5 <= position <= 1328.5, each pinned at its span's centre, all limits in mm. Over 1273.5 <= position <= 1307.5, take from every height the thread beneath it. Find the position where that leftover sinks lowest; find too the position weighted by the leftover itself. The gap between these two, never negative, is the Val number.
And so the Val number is 5.0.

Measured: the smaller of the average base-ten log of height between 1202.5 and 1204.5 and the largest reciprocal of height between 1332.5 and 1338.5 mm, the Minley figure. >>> 0.070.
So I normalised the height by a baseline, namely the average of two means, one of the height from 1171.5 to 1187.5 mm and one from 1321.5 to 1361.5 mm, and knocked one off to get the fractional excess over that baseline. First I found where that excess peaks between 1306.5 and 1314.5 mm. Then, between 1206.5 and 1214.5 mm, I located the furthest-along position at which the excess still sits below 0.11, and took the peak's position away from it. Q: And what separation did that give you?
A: -96 mm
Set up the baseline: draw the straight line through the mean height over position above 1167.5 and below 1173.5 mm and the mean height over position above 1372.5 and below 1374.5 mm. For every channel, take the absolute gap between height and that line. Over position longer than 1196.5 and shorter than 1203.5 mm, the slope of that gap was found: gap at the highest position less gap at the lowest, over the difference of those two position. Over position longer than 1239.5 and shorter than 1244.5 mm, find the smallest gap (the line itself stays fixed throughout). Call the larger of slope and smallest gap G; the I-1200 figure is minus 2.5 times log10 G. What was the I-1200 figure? 4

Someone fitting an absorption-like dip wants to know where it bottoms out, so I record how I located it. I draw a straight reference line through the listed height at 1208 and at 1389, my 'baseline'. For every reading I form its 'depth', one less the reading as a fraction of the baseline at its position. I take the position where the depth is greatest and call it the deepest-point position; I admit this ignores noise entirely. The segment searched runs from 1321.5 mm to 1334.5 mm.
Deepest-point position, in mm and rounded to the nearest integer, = 1334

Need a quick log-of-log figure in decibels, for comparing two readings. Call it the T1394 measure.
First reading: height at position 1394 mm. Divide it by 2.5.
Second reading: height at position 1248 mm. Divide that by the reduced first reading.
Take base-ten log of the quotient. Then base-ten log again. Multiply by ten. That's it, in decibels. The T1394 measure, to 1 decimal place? -4.4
